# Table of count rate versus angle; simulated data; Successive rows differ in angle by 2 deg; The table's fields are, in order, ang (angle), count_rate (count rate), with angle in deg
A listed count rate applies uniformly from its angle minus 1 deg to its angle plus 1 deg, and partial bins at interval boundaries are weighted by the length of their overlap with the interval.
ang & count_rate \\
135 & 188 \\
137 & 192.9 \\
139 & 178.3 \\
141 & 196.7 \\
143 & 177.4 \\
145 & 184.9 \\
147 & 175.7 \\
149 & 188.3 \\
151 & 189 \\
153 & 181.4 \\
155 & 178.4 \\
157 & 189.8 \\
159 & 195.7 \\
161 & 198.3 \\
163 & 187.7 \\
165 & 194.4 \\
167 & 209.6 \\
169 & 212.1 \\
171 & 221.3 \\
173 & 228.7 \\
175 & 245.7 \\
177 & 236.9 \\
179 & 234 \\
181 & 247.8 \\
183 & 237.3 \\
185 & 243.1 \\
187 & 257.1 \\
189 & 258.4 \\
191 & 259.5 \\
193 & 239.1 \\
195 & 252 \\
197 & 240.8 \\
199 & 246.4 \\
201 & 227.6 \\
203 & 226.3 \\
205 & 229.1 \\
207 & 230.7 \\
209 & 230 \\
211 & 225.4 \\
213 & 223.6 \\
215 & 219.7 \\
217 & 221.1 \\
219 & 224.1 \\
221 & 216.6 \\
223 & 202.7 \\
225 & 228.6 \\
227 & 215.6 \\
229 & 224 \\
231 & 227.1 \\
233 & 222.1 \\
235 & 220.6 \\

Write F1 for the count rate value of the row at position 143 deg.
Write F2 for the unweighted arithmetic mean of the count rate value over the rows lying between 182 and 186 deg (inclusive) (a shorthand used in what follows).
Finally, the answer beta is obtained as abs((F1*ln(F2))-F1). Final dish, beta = 795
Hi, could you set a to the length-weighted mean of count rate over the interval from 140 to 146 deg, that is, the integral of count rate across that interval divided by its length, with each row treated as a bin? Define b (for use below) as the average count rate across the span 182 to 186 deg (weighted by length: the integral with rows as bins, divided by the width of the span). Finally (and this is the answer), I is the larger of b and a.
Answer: 240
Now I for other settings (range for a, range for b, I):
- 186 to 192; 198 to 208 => 258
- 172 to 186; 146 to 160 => 239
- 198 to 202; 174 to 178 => 241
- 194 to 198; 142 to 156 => 246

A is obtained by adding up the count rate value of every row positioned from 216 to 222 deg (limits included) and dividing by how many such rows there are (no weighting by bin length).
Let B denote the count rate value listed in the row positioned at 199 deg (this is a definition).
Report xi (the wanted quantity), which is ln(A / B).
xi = -0.11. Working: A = 221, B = 246.4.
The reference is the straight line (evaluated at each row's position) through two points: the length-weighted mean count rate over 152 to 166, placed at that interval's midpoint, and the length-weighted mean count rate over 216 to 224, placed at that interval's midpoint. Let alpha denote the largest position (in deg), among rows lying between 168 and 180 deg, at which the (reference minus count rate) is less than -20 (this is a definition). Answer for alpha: 179 deg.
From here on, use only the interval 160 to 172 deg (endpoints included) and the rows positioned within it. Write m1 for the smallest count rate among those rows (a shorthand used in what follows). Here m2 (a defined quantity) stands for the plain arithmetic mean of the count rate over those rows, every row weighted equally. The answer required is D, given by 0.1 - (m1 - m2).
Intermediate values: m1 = 187.7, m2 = 204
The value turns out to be 16.3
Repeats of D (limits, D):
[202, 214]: 4.0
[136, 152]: 9.8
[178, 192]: 14.3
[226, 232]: 6.7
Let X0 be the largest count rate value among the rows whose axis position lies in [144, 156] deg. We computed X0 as 189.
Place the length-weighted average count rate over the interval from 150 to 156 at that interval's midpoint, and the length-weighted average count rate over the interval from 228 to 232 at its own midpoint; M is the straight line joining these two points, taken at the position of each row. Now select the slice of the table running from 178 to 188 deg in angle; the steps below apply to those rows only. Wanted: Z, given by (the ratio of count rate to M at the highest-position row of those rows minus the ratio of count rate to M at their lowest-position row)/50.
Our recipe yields 0.0018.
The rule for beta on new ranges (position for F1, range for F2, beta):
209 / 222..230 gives 1008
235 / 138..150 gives 929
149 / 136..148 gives 794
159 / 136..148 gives 825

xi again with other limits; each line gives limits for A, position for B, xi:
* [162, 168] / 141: 0.00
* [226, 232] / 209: -0.03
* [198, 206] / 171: 0.05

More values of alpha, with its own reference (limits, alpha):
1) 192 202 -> 199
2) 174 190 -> 189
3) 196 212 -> 207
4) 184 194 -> 193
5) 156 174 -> 173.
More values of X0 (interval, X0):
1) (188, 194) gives 259.5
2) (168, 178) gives 245.7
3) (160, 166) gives 198.3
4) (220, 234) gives 228.6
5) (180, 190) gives 258.4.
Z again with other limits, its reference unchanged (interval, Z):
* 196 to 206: -0.0016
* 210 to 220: -0.0005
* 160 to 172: 0.0018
